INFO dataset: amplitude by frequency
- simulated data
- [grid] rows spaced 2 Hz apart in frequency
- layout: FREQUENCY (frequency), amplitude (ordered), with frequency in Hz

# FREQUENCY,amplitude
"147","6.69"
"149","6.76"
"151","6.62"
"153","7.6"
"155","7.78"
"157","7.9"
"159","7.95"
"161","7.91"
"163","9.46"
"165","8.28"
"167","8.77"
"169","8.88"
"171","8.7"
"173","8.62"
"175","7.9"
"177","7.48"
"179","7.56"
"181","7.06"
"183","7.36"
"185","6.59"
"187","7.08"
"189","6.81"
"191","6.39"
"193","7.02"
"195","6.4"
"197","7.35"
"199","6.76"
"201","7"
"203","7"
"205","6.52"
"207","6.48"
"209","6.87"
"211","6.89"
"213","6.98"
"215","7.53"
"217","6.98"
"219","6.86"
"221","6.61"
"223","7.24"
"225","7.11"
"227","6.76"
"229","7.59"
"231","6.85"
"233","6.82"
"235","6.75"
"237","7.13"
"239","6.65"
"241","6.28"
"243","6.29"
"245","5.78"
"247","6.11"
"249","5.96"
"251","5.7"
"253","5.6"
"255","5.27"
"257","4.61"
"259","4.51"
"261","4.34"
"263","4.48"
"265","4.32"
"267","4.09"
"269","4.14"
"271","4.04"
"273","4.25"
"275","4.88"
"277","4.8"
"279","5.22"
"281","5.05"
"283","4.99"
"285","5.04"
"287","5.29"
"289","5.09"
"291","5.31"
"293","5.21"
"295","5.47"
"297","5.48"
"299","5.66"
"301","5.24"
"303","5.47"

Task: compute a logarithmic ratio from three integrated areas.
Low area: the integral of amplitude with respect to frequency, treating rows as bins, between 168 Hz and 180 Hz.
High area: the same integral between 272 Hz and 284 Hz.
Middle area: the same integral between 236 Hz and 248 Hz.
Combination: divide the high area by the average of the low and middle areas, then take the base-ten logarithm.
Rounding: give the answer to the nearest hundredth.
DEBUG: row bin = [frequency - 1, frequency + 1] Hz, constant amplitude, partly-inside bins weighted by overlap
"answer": -0.18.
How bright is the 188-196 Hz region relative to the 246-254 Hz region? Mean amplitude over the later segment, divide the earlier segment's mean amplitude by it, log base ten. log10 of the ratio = 0.06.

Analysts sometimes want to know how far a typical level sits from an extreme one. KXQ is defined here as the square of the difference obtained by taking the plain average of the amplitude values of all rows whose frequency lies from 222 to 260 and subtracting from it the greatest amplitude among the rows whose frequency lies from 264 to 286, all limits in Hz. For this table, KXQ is 1.09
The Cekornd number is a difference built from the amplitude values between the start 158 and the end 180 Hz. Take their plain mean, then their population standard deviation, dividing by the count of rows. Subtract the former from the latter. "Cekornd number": -7.7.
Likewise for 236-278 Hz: -4.3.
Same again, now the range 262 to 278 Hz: -4.1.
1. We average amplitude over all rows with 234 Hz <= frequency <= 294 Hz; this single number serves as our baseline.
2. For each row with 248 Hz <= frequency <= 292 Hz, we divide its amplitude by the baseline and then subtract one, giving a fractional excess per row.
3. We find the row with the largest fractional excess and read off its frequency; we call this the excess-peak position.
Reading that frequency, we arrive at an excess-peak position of 249 Hz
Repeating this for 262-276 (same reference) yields 275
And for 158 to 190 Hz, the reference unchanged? 163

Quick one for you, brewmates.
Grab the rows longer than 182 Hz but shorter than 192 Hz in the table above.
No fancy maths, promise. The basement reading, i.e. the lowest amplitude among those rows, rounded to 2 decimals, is 6.39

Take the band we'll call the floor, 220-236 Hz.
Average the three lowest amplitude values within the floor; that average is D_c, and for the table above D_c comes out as 6.7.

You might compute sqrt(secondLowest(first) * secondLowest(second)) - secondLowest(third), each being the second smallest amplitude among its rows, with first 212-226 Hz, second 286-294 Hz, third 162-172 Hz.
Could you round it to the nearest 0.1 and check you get -2.7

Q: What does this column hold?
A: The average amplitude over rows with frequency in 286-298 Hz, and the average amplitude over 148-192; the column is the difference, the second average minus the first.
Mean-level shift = 2.4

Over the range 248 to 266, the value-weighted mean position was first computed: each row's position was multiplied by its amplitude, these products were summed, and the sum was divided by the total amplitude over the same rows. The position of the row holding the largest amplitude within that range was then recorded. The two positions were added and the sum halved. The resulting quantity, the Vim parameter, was 252.7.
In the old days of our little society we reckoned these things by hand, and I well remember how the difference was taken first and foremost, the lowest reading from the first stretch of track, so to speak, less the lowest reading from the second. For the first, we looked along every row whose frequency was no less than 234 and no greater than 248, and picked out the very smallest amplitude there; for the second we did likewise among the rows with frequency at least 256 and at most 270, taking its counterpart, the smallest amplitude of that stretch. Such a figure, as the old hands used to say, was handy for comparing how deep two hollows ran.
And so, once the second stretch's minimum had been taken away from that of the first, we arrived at 1.7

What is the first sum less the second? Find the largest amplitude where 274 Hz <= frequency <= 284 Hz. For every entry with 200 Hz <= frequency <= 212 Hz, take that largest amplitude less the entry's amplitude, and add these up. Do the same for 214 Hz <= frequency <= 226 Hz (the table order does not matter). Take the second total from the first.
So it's 1.6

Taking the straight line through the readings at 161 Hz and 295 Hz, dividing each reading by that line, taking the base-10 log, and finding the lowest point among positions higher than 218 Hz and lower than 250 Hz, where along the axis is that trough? 245 Hz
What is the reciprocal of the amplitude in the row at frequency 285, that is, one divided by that 0.198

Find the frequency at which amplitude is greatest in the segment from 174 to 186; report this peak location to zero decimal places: 175 Hz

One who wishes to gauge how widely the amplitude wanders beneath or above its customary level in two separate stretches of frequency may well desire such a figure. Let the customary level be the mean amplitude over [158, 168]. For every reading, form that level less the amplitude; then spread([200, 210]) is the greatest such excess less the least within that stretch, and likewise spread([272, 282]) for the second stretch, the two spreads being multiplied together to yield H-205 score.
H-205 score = 0.50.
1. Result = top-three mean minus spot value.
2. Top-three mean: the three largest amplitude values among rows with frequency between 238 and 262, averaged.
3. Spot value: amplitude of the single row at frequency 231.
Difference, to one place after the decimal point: -0.4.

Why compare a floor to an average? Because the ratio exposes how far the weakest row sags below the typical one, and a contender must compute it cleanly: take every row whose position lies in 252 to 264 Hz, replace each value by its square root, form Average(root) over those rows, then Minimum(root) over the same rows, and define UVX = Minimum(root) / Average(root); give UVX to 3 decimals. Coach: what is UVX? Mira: 0.952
